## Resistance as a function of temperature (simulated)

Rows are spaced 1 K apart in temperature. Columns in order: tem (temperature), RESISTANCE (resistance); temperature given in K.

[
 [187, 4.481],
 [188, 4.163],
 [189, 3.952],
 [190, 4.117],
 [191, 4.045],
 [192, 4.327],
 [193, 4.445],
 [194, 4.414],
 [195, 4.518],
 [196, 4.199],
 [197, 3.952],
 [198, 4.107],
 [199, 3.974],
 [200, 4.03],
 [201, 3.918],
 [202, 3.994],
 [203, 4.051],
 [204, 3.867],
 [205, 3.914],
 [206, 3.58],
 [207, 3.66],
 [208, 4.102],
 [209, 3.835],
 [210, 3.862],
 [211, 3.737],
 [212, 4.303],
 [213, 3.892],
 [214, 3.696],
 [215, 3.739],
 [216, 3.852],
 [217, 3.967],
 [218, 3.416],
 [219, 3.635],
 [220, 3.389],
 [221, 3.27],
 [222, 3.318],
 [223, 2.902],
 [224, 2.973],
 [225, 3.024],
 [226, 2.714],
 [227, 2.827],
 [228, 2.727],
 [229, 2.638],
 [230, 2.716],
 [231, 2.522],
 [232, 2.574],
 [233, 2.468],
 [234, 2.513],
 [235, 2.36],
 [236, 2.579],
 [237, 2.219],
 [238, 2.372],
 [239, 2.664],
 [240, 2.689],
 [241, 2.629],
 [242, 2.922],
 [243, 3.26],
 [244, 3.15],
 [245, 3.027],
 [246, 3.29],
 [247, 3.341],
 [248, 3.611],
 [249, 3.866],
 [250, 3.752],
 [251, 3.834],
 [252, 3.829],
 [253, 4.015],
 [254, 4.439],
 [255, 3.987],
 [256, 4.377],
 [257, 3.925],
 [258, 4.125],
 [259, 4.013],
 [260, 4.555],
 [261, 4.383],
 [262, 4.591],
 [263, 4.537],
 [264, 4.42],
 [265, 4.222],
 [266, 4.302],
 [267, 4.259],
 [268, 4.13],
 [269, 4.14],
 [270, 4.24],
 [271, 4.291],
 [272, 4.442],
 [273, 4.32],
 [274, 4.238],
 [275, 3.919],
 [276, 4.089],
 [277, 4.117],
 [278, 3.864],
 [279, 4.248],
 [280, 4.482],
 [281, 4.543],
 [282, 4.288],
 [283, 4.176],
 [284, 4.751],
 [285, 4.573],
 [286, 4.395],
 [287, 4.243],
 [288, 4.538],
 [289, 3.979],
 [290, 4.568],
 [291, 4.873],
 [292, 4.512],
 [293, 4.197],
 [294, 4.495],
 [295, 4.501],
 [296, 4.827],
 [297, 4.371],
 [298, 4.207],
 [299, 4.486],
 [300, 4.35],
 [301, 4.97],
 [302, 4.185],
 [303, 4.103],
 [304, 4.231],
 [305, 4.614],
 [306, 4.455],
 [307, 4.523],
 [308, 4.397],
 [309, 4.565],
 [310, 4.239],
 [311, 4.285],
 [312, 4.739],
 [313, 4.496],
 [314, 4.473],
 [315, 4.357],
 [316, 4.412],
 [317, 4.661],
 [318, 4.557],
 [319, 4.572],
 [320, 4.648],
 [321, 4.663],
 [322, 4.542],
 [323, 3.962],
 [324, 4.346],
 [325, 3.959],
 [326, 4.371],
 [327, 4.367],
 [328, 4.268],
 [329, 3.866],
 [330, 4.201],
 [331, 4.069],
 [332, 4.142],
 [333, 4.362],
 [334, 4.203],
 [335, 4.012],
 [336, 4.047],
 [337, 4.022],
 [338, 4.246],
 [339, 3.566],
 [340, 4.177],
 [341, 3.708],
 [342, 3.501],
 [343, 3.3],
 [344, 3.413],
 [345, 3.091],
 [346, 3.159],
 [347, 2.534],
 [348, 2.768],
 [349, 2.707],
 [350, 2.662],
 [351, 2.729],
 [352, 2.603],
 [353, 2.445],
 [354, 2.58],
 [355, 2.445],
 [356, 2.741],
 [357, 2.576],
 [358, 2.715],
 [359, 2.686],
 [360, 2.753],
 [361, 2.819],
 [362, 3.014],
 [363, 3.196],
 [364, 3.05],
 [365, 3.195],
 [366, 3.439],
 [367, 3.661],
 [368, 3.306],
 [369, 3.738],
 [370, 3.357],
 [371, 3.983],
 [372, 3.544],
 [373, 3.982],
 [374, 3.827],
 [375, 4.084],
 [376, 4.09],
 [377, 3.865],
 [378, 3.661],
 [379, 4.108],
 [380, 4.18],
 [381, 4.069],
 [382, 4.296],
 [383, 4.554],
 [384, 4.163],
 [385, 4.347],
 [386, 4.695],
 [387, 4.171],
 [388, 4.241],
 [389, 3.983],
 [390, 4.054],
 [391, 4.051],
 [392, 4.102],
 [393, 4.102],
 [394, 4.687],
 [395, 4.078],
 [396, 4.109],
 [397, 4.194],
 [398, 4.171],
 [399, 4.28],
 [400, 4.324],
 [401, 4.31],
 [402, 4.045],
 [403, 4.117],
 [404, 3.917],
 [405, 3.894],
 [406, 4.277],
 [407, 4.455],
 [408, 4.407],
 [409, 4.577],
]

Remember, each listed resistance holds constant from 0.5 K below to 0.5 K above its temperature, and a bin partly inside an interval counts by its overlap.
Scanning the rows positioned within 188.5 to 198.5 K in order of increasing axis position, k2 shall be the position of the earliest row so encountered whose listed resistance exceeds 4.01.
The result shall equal 190 K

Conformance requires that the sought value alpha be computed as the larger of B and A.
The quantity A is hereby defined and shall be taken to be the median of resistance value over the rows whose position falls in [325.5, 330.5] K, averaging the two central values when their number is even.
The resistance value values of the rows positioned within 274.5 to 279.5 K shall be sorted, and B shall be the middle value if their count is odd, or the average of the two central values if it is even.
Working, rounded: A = 4.3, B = 4.09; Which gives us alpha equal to 4.27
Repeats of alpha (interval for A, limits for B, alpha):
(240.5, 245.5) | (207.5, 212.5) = 3.86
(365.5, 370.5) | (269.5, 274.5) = 4.29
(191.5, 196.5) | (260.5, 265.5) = 4.42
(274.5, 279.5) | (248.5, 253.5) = 4.09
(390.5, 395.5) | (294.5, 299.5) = 4.49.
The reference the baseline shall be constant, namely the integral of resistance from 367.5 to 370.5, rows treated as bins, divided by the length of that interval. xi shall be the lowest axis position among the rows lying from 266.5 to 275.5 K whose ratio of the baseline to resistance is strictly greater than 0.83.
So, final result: 268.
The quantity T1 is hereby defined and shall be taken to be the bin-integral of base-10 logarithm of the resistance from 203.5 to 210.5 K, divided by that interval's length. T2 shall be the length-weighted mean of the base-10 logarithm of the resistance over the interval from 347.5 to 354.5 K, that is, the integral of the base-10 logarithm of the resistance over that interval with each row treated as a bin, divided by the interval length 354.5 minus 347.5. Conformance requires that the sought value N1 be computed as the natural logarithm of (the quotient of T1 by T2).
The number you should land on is 0.3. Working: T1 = 0.58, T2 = 0.42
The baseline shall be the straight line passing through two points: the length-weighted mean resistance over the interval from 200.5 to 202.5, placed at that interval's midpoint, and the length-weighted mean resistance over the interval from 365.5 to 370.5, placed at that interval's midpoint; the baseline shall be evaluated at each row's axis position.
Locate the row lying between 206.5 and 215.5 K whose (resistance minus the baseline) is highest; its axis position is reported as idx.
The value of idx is 212 K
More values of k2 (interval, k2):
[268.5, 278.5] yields 269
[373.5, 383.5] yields 375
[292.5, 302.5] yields 293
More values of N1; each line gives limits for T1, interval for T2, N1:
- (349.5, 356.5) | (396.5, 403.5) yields -0.4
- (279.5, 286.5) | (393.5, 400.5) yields 0.0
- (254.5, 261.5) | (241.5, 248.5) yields 0.2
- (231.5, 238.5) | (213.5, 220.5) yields -0.4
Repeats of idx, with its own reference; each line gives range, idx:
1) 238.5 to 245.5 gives 243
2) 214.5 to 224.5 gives 217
